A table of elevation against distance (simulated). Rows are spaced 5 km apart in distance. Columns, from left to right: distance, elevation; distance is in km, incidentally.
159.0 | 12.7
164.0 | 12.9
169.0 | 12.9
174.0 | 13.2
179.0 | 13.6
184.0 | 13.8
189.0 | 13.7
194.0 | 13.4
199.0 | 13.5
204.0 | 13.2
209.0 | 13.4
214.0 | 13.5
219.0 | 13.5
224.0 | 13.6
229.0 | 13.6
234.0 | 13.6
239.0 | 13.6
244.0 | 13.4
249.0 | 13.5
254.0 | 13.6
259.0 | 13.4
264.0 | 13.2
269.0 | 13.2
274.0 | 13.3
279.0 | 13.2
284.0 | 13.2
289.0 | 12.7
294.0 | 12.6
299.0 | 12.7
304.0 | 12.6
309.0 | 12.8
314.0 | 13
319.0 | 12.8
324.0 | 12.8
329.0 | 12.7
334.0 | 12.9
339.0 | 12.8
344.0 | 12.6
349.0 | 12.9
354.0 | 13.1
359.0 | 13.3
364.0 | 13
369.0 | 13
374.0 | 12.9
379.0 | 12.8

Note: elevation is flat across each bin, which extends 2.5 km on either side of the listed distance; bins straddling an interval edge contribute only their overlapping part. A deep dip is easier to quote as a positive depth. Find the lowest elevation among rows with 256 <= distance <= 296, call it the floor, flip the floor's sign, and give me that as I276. -12.6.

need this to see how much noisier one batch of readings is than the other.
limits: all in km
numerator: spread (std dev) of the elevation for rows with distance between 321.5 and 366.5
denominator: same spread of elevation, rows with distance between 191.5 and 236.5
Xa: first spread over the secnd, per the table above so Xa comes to 1.63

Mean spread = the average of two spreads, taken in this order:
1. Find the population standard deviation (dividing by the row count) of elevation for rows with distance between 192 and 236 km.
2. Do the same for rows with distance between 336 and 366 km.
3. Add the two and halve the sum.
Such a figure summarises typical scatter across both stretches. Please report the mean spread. 0.17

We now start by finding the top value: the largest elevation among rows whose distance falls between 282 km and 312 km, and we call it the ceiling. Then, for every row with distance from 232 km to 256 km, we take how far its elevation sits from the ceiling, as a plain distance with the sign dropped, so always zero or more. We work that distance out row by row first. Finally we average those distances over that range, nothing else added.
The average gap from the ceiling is 0.34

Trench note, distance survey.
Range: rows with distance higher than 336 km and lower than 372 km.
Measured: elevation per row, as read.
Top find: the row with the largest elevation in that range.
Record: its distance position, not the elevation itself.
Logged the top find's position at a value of 359.0 km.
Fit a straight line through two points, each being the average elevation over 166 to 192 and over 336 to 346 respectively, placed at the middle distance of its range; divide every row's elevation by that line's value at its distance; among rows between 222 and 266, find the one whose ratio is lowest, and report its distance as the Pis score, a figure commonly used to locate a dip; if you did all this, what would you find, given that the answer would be 264.0 km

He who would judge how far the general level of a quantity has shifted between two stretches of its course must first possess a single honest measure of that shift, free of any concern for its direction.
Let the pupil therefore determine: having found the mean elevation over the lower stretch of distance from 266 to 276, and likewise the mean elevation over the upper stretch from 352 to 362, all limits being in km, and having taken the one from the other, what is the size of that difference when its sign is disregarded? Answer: 0.05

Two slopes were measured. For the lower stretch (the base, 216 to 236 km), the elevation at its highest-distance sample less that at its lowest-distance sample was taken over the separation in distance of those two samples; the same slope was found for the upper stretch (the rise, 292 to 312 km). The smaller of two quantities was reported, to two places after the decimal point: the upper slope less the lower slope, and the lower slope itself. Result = 0.01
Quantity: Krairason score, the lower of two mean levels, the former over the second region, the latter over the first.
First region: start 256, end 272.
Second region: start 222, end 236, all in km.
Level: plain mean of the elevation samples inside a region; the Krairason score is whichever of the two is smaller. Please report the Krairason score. 13.3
